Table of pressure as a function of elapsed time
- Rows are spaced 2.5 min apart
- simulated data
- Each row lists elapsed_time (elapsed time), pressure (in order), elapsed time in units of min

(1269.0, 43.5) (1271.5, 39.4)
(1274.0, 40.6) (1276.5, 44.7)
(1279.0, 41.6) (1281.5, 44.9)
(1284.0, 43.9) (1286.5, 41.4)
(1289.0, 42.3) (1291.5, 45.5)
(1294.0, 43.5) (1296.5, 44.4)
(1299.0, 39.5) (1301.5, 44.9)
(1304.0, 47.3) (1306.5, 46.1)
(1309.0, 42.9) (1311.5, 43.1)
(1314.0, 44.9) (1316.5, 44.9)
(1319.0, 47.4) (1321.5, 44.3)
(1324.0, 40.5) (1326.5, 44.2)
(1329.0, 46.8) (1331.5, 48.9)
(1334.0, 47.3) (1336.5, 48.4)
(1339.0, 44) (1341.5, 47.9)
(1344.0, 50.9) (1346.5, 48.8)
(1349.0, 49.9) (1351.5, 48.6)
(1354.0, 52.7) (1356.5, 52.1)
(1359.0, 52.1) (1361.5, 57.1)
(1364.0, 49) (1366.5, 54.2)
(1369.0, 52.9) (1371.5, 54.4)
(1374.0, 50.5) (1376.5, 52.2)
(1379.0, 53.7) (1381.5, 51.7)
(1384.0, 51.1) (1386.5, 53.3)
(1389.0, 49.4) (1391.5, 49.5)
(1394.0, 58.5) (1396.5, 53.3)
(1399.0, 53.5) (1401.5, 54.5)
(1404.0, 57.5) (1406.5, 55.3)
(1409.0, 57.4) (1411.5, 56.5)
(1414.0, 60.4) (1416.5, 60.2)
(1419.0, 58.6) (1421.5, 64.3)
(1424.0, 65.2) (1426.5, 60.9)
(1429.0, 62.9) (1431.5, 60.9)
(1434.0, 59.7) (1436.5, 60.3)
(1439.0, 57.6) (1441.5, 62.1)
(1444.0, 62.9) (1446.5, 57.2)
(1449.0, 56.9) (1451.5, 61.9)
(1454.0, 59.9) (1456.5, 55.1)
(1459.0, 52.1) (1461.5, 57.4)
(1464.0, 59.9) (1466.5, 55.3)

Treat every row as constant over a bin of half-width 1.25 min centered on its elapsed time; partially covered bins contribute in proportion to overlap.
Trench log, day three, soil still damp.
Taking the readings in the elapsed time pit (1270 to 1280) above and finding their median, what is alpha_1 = 41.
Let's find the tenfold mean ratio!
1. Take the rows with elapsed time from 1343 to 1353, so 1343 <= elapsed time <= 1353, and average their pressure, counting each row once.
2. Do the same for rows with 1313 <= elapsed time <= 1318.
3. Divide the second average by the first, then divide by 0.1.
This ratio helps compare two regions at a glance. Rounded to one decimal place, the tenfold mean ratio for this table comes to 9.1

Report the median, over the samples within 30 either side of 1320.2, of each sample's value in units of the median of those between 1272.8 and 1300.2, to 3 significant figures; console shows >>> 1.04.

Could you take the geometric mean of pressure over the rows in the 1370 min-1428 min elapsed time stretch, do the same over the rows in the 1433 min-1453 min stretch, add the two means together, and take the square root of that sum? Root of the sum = 10.7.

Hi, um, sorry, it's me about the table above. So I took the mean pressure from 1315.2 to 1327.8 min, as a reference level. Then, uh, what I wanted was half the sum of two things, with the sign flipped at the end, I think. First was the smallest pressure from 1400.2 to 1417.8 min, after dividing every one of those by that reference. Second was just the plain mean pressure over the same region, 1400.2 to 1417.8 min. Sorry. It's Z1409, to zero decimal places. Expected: -29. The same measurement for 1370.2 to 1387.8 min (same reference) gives -27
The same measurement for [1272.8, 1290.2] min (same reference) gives -22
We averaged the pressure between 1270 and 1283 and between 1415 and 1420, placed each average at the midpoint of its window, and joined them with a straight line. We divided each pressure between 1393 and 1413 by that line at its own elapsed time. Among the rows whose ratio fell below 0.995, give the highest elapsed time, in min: 1411.5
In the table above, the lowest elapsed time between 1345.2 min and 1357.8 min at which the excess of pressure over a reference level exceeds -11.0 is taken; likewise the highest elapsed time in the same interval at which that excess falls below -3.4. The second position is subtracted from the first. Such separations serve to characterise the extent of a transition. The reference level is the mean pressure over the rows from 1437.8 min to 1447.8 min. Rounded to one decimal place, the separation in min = -7.5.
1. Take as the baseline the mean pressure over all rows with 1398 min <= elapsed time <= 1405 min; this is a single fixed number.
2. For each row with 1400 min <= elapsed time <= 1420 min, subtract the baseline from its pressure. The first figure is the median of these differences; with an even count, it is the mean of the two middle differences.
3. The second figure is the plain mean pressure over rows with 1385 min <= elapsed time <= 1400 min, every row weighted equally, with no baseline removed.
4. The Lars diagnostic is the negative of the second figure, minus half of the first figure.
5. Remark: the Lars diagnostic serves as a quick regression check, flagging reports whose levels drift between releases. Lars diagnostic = -54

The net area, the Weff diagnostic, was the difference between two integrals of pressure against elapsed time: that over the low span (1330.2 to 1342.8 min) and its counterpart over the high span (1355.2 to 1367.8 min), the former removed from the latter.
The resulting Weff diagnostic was 70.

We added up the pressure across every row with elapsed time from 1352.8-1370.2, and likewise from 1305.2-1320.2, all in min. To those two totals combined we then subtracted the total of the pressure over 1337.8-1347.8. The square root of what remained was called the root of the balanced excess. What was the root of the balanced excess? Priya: 21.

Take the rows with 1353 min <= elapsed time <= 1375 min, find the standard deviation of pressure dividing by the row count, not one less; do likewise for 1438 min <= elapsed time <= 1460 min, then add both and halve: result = 2.8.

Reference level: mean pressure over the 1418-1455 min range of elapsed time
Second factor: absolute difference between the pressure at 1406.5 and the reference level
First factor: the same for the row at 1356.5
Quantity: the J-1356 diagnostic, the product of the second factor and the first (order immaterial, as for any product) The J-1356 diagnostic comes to 47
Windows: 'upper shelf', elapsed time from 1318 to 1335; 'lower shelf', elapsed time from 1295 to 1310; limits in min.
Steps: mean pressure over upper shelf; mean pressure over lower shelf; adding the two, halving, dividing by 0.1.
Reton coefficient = 449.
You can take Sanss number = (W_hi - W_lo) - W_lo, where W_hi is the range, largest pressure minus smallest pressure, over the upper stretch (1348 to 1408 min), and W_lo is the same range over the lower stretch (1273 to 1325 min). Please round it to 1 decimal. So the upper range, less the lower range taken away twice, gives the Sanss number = -5.9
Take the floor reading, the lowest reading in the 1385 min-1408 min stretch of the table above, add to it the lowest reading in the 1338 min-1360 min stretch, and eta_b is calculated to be 93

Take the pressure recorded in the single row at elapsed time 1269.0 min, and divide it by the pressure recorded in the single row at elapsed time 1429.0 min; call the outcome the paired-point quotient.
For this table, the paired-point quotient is 0.69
